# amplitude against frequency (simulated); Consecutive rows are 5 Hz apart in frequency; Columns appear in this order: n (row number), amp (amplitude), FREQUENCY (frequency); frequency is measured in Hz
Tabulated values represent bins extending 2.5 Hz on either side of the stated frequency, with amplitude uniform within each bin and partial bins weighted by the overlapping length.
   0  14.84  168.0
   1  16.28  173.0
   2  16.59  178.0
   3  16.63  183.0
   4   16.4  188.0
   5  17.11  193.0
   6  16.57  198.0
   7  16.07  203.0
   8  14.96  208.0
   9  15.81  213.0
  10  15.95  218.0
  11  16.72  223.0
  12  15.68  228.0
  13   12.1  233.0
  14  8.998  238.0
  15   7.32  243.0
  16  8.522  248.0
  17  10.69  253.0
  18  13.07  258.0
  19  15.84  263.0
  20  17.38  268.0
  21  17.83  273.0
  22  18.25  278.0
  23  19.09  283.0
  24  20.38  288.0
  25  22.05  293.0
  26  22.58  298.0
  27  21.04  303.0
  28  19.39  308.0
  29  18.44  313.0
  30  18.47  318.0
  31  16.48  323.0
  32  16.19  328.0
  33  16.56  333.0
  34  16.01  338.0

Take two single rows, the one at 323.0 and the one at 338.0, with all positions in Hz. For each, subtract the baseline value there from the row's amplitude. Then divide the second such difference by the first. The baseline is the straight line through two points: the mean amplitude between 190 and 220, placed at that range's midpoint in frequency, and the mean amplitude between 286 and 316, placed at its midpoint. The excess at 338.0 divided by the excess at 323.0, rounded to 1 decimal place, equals 1.2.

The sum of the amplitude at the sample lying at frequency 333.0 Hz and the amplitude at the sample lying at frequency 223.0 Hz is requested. 33.3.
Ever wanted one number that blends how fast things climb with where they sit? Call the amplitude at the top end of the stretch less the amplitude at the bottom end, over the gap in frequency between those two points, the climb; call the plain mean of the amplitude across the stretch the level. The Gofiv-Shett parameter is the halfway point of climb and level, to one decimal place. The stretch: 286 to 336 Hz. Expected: 9.5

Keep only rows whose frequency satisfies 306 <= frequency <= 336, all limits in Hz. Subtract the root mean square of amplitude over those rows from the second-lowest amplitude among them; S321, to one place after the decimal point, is -1.2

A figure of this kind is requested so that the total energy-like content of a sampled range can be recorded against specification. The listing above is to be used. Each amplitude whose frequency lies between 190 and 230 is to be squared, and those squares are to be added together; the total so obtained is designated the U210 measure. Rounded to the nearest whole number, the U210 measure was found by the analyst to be 2079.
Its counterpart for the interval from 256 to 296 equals 2641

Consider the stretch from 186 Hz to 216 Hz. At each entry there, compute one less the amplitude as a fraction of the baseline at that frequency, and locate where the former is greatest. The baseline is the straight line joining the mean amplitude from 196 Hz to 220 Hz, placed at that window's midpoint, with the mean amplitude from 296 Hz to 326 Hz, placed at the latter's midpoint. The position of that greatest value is 208.0 Hz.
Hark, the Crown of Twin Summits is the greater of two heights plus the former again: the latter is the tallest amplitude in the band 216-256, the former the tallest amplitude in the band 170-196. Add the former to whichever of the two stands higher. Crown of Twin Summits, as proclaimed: 34.2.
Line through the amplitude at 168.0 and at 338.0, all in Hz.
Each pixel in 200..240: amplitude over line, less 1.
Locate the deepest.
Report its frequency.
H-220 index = 238.0 Hz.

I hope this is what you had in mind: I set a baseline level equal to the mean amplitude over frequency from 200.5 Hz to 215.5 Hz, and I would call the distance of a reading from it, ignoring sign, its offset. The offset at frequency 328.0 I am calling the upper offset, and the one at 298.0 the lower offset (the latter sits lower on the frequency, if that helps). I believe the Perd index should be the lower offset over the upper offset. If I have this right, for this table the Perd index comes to 12.1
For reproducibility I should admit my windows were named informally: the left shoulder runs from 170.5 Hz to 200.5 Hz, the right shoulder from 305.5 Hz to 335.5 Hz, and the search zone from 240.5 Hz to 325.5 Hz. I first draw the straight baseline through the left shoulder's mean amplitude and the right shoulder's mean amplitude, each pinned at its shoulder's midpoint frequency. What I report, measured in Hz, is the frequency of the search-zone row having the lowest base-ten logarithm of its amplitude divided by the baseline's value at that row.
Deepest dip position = 243.0 Hz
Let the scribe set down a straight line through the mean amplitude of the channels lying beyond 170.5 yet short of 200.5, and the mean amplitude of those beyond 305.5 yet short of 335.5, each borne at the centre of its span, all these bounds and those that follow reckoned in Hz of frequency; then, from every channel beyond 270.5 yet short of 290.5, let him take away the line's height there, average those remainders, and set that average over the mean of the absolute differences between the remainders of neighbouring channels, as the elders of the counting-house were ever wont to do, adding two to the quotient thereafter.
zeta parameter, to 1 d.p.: 4.0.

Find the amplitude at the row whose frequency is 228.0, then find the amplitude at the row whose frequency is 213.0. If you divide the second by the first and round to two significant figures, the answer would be 1.0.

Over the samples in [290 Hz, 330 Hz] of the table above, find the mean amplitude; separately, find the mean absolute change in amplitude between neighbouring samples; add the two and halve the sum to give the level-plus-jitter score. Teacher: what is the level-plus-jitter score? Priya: 10.2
